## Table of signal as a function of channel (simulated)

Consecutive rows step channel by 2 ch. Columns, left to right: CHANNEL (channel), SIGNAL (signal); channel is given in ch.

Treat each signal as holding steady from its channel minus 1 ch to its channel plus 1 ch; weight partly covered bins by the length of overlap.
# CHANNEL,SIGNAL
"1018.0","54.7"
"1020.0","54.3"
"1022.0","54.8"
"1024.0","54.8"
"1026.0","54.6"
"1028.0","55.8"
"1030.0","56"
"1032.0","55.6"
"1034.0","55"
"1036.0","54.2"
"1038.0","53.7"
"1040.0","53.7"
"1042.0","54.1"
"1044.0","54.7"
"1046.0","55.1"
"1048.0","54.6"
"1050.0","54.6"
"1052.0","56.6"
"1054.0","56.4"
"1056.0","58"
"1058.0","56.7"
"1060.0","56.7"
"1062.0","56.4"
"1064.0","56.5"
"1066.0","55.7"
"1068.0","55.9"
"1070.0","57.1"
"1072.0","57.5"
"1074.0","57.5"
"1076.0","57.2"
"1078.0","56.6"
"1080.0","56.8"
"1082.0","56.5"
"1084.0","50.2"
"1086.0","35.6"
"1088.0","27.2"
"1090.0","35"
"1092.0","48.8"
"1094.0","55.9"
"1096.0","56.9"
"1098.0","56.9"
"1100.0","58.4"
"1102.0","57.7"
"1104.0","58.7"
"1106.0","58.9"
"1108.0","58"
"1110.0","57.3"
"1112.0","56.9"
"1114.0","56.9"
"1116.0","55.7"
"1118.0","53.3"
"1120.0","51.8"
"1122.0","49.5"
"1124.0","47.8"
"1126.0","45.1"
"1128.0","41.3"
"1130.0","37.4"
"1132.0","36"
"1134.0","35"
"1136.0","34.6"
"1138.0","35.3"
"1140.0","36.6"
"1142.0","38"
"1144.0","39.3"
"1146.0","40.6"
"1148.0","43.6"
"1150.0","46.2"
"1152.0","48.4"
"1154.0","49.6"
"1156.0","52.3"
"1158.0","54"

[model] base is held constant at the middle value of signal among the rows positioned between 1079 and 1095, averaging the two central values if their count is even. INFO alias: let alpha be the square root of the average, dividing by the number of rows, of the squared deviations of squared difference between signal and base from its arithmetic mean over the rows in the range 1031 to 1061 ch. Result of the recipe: 15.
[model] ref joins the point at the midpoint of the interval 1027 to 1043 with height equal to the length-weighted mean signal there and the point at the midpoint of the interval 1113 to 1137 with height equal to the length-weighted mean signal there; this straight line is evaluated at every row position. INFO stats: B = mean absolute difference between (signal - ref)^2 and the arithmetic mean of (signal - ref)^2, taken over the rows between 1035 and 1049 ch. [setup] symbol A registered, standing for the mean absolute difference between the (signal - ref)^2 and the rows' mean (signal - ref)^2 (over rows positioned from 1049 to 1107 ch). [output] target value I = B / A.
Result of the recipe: 0.01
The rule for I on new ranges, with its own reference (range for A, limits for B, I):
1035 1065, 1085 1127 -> 6.56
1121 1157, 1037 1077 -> 0.42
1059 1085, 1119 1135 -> 2.15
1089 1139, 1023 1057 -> 0.14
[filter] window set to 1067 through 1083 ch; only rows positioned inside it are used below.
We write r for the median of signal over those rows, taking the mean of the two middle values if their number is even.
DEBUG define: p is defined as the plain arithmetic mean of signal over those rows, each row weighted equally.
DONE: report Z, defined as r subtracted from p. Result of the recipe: -0.06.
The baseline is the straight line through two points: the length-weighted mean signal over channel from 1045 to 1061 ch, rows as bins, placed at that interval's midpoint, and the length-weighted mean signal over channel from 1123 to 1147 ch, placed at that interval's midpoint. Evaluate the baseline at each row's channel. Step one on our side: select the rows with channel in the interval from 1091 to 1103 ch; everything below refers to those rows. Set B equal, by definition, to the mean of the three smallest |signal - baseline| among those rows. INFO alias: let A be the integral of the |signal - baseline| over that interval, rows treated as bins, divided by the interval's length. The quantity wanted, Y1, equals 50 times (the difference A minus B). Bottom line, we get 126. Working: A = 9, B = 6.4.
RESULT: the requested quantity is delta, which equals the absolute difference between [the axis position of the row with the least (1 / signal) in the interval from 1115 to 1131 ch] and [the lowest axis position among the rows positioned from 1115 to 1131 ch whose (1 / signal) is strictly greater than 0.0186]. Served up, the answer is 2 ch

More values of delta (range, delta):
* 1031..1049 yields 6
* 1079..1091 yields 4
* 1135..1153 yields 16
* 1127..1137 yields 0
